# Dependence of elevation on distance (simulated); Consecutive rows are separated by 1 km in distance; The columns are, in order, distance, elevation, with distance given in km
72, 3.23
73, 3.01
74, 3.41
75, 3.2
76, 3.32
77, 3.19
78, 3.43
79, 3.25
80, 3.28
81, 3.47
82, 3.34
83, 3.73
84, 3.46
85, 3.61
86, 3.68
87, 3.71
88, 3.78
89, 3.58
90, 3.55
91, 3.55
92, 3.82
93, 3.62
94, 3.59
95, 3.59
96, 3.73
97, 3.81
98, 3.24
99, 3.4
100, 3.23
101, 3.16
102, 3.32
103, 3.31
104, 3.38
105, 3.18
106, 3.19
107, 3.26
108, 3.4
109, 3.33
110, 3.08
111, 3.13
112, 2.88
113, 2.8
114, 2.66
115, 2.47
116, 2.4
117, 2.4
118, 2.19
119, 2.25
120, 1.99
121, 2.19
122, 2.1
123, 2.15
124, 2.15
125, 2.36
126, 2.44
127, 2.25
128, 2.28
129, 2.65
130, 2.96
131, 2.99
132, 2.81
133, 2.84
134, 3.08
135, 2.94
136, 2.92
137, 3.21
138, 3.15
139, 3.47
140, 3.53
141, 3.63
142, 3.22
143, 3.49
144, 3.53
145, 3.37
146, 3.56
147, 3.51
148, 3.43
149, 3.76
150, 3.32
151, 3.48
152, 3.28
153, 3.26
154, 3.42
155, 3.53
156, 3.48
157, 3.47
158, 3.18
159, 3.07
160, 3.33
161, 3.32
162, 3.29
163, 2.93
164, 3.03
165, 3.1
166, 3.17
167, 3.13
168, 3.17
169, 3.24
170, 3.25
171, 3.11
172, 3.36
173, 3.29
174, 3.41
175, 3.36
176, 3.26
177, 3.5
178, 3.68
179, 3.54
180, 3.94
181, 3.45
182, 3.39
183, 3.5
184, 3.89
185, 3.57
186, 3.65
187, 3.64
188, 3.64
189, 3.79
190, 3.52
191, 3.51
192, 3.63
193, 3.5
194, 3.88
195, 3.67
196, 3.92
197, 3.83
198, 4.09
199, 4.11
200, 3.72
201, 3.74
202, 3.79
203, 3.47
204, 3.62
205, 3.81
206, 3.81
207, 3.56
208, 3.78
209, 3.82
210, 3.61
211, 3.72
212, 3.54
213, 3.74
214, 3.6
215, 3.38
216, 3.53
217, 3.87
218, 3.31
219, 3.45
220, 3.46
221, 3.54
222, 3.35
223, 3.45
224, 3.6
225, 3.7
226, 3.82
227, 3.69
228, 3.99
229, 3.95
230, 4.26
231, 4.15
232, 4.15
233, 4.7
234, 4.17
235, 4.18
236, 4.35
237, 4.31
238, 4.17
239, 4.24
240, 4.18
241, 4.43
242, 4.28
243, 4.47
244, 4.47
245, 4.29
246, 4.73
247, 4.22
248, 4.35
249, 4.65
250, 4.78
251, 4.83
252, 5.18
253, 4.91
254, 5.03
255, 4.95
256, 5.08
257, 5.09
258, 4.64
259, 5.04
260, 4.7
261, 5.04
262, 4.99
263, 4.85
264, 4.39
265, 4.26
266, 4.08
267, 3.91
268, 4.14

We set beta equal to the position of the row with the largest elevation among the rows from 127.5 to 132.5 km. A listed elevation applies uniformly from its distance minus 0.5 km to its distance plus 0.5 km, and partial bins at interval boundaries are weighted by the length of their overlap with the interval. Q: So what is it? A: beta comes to 131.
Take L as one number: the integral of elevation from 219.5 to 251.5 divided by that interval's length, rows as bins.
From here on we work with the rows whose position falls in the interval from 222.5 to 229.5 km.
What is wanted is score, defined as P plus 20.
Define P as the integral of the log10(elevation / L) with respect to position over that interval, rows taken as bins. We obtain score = 19.7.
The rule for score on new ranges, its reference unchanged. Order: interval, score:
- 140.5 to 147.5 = 19.5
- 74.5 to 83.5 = 19.2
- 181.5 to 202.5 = 19.0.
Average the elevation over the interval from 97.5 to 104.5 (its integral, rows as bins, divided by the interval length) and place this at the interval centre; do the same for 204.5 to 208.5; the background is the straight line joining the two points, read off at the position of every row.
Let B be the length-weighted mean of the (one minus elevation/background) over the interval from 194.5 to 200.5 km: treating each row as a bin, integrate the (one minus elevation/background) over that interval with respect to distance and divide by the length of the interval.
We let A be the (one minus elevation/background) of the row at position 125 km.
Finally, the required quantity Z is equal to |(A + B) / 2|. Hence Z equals 0.13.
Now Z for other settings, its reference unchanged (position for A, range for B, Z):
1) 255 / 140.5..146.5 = 0.13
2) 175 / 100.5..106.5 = 0.04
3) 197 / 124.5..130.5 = 0.12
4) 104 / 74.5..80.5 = 0.03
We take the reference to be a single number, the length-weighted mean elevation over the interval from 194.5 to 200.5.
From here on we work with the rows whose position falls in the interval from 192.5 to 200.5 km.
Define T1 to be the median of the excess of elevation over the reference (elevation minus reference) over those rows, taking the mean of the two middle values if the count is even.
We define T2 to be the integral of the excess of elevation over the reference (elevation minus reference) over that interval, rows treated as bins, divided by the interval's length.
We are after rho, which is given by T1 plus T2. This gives -0.1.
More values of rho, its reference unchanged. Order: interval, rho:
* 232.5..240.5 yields 0.7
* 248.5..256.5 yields 2.1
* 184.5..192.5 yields -0.5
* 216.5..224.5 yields -0.8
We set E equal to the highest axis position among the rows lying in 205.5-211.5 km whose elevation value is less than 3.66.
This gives 210 km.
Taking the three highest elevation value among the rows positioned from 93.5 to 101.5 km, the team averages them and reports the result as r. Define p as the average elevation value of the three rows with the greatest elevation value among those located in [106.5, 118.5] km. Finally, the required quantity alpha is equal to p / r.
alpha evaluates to 0.90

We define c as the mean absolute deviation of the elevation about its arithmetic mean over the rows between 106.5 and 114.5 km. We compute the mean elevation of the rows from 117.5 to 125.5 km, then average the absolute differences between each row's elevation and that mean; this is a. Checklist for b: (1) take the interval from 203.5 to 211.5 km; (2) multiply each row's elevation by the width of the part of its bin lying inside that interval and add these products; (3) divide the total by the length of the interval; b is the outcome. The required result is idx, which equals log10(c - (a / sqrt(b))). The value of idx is -0.75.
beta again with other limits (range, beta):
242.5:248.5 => 246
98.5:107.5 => 99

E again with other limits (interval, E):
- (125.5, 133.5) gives 133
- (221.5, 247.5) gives 224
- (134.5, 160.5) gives 160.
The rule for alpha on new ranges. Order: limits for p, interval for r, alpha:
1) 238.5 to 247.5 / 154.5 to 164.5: 1.30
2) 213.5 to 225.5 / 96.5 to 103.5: 1.06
